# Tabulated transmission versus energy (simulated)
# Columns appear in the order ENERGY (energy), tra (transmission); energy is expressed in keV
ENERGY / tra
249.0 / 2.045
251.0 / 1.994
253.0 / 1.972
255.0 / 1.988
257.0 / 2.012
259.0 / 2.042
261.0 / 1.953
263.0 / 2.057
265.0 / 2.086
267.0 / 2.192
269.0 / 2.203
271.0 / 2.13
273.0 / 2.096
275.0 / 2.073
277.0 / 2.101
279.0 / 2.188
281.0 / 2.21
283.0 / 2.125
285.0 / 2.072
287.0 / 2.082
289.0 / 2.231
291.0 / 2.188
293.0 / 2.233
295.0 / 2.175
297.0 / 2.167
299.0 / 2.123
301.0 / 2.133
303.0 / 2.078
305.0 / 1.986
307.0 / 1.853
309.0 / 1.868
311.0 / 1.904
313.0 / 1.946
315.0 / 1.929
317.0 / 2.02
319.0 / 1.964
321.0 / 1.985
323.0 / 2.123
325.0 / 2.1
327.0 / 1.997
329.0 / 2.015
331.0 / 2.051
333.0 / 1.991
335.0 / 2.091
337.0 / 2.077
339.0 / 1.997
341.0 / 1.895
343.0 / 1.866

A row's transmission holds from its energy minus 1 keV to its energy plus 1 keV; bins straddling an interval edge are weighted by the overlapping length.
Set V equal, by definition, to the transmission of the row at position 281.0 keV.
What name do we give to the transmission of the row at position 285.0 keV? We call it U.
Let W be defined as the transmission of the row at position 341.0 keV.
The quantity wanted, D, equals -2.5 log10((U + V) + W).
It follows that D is -1.98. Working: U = 2.072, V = 2.21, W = 1.895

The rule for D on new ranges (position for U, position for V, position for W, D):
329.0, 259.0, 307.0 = -1.93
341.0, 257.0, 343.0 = -1.90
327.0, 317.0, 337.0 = -1.96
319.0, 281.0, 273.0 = -1.99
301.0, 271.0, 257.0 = -1.99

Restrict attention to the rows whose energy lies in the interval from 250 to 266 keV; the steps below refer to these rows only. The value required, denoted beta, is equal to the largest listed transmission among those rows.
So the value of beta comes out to 2.086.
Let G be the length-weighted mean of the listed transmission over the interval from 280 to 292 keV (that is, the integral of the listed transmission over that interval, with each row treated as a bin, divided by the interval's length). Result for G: 2.15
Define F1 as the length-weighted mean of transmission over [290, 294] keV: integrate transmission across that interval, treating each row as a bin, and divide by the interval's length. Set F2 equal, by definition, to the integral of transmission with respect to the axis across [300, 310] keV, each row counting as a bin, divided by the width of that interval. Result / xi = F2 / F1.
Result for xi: 0.90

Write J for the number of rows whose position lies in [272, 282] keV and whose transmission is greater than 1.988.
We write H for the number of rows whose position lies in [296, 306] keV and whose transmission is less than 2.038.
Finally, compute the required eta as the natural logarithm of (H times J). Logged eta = 1.6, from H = 1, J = 5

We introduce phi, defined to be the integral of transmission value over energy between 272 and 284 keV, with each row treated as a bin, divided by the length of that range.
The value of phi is 2.13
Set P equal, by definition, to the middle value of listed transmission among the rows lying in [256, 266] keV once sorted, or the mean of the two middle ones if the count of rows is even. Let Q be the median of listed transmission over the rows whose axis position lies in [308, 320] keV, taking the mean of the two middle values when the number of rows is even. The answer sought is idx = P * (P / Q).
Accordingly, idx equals 2.15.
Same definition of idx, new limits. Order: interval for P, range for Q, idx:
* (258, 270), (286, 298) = 1.97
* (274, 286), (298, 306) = 2.13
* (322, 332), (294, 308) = 1.98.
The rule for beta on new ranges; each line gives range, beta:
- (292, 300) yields 2.233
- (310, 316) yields 1.946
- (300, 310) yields 2.133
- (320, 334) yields 2.123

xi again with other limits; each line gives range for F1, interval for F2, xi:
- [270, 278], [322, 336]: 0.98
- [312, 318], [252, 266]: 1.03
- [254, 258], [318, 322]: 0.99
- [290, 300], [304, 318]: 0.89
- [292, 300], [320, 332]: 0.94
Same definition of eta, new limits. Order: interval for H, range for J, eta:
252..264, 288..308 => 3.5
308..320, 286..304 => 4.0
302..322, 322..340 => 4.4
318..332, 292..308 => 3.2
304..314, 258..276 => 3.7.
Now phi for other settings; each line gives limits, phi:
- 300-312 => 1.97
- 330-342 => 2.02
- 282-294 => 2.16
